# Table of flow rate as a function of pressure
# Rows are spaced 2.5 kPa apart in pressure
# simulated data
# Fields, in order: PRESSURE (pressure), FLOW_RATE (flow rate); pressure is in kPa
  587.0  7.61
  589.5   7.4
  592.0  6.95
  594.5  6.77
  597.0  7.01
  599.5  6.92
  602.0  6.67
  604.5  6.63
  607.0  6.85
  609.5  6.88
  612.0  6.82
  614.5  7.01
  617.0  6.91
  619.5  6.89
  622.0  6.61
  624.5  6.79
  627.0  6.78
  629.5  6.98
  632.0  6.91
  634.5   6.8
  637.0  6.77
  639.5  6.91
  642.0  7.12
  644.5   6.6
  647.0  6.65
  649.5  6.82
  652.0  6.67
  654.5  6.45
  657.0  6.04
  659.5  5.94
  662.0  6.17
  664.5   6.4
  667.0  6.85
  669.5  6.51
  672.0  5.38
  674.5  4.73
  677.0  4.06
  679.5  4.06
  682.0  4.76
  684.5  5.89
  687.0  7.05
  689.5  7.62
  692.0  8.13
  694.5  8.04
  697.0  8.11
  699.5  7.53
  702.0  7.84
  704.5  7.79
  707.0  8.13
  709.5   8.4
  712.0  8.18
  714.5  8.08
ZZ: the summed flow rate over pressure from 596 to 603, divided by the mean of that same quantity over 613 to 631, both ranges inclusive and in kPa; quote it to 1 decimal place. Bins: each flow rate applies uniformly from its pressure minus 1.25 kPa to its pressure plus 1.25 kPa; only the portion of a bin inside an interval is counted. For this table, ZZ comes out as 3.0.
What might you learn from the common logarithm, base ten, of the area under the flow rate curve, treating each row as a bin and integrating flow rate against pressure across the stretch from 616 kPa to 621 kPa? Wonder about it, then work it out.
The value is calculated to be 1.54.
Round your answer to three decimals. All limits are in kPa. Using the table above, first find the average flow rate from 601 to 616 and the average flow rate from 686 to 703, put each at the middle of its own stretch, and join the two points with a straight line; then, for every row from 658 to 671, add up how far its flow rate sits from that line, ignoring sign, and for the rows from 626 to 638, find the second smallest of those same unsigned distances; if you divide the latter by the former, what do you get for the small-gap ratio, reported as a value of 0.031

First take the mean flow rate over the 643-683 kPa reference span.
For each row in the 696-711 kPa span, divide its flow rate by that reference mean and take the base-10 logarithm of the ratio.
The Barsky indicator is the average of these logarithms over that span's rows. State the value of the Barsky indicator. 0.13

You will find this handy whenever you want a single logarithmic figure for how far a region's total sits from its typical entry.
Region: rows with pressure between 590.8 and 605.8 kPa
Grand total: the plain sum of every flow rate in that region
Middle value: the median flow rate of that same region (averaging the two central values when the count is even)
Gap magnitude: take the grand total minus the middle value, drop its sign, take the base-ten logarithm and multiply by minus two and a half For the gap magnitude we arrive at -3.83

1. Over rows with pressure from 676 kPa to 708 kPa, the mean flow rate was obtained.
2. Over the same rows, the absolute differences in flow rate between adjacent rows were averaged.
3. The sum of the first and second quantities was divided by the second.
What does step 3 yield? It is 15.9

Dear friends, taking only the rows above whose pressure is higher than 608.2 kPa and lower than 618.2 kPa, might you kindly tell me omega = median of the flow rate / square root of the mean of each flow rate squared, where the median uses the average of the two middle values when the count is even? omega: 0.999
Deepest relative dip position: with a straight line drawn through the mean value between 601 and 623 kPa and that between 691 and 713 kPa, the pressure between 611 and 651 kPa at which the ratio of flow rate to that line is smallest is 644.5 kPa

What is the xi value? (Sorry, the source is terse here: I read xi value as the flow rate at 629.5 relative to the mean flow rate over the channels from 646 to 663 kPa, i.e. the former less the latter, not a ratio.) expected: 0.59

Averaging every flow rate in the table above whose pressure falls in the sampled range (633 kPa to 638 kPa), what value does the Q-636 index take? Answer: 6.8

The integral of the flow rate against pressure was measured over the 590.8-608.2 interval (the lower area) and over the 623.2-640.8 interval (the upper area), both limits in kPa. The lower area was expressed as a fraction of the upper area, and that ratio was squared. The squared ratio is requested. 1.0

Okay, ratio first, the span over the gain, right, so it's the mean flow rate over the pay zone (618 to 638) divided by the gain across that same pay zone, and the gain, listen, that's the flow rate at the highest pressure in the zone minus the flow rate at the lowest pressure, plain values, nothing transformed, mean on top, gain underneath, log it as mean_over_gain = -57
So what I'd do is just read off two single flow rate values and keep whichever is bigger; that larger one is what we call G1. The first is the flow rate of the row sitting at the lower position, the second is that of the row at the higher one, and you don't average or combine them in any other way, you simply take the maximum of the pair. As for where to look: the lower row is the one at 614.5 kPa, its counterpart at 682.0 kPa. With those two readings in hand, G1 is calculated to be 7.01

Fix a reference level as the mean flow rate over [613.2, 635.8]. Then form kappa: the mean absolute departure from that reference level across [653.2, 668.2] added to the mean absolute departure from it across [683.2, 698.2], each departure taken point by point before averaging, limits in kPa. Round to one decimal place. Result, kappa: 1.5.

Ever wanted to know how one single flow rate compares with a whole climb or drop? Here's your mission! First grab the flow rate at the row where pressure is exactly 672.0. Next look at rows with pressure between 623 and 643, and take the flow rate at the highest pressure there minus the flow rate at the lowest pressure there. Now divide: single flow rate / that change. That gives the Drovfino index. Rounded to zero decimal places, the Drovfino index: 16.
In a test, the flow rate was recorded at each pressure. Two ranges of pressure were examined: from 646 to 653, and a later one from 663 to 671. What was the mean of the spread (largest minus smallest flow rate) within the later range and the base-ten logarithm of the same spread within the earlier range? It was -0.16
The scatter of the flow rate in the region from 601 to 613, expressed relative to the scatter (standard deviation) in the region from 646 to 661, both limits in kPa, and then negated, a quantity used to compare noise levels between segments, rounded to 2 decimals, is -0.31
